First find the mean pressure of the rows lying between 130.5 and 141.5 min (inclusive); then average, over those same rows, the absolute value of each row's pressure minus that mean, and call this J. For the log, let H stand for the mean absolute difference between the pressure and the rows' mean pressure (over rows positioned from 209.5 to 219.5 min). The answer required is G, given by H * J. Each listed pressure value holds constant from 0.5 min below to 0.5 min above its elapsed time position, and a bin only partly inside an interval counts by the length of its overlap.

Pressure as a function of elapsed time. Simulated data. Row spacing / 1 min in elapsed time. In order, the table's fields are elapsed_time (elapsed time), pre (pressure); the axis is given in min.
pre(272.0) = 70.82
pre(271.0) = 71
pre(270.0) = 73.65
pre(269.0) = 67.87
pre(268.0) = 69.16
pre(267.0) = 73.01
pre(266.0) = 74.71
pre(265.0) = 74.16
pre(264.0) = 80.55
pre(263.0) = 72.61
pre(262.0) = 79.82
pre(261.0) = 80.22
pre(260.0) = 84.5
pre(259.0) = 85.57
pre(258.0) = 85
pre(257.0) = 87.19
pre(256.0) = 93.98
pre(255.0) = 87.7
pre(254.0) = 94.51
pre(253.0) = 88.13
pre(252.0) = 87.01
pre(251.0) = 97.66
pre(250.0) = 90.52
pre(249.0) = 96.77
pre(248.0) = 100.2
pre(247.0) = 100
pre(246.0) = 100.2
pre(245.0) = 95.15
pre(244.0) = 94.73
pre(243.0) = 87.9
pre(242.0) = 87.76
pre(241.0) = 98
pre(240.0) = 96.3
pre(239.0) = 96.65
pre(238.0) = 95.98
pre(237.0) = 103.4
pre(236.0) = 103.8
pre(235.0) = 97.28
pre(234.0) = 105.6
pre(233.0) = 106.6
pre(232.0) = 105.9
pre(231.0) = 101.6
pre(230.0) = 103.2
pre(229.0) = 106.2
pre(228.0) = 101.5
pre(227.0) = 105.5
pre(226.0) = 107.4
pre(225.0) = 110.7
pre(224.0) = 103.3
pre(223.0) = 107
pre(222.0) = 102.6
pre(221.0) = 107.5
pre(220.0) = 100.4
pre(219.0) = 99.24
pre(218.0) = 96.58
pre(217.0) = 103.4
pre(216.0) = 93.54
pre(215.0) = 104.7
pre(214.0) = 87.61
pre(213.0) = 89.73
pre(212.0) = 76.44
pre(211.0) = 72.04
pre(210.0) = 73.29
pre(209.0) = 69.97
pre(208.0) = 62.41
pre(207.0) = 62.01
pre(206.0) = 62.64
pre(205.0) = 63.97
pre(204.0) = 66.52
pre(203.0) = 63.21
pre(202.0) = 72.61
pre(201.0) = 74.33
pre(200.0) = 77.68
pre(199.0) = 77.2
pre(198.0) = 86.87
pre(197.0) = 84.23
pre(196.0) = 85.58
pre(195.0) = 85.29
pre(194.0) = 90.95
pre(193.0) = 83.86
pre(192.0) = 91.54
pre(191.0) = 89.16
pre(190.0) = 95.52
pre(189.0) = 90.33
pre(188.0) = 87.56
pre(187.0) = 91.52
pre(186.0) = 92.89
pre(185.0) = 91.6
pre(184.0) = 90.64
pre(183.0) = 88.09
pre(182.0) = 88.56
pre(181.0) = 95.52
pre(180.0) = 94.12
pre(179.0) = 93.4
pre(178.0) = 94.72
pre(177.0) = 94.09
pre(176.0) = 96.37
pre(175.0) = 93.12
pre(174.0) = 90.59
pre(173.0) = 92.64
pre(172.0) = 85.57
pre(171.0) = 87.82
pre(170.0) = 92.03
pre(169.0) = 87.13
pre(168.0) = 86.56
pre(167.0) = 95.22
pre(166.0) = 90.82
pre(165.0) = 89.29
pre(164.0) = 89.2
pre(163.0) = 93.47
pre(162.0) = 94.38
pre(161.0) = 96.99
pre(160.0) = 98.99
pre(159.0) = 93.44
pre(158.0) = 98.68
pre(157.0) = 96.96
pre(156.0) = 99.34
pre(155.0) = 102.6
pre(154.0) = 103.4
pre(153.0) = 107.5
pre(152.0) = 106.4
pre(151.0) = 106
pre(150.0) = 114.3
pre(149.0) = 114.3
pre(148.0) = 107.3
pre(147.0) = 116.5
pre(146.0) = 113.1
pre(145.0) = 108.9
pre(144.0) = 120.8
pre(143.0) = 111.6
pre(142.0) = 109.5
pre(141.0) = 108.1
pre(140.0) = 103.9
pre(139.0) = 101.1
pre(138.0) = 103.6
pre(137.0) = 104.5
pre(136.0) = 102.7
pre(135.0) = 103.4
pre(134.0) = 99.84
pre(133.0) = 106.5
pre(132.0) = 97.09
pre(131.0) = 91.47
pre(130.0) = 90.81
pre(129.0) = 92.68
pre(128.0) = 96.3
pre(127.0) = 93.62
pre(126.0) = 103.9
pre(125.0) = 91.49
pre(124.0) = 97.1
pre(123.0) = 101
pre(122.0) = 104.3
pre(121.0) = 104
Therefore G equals 33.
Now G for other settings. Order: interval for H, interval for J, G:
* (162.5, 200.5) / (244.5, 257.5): 15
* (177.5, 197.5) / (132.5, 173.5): 22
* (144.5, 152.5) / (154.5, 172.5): 15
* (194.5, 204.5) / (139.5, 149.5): 25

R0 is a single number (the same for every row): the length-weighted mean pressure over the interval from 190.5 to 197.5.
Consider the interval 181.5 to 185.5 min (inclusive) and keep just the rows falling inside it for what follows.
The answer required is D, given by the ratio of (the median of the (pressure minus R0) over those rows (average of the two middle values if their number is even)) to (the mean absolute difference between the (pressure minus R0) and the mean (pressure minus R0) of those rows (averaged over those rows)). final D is 1.7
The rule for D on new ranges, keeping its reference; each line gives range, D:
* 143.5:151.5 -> 6.7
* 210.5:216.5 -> 0.2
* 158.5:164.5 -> 2.8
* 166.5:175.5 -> 1.1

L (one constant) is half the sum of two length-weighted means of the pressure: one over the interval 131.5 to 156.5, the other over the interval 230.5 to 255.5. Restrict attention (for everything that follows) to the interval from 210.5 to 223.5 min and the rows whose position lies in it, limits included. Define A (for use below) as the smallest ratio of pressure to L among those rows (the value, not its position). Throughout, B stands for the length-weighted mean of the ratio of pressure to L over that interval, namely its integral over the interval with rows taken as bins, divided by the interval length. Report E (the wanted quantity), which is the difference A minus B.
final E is -0.23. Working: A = 0.71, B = 0.94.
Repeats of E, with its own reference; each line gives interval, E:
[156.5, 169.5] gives -0.06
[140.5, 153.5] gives -0.05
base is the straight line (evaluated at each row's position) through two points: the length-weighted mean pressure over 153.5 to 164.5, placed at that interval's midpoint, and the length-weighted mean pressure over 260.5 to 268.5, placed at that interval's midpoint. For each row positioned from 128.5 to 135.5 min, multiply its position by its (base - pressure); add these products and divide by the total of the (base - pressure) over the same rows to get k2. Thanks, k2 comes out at 130.0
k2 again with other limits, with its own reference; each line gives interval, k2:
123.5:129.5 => 126.6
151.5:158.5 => 153.6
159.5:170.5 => 166.8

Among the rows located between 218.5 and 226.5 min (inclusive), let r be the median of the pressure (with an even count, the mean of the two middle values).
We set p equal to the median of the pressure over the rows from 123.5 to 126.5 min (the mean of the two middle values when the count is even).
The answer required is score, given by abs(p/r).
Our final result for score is 0.92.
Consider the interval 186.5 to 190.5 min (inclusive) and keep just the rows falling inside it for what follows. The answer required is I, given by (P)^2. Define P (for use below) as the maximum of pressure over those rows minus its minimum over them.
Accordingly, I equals 63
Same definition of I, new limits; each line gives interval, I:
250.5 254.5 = 113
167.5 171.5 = 30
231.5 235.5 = 87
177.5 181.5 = 4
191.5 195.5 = 59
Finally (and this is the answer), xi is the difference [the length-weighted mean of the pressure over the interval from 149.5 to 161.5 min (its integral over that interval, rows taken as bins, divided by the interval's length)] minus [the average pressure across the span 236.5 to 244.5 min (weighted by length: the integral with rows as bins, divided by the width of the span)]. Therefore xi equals 7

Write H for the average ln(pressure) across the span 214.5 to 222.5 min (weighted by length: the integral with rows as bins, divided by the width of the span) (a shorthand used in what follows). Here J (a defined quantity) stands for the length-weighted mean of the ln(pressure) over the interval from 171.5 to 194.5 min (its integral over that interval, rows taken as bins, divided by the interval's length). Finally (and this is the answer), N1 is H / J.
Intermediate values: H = 4.61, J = 4.51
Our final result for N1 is 1.022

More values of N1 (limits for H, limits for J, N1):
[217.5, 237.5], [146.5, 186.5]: 1.017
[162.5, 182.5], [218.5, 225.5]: 0.972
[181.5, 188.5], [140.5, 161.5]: 0.965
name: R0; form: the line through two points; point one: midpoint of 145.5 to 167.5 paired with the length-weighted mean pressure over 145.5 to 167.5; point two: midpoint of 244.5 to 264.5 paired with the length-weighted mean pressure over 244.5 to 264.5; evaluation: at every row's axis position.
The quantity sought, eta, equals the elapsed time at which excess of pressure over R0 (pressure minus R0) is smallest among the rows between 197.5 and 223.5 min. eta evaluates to 207.0 min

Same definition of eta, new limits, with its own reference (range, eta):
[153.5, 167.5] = 164.0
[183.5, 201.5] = 201.0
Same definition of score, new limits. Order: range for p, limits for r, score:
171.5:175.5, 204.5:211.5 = 1.43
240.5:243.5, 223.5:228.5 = 0.83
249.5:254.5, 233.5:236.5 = 0.87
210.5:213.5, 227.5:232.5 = 0.74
